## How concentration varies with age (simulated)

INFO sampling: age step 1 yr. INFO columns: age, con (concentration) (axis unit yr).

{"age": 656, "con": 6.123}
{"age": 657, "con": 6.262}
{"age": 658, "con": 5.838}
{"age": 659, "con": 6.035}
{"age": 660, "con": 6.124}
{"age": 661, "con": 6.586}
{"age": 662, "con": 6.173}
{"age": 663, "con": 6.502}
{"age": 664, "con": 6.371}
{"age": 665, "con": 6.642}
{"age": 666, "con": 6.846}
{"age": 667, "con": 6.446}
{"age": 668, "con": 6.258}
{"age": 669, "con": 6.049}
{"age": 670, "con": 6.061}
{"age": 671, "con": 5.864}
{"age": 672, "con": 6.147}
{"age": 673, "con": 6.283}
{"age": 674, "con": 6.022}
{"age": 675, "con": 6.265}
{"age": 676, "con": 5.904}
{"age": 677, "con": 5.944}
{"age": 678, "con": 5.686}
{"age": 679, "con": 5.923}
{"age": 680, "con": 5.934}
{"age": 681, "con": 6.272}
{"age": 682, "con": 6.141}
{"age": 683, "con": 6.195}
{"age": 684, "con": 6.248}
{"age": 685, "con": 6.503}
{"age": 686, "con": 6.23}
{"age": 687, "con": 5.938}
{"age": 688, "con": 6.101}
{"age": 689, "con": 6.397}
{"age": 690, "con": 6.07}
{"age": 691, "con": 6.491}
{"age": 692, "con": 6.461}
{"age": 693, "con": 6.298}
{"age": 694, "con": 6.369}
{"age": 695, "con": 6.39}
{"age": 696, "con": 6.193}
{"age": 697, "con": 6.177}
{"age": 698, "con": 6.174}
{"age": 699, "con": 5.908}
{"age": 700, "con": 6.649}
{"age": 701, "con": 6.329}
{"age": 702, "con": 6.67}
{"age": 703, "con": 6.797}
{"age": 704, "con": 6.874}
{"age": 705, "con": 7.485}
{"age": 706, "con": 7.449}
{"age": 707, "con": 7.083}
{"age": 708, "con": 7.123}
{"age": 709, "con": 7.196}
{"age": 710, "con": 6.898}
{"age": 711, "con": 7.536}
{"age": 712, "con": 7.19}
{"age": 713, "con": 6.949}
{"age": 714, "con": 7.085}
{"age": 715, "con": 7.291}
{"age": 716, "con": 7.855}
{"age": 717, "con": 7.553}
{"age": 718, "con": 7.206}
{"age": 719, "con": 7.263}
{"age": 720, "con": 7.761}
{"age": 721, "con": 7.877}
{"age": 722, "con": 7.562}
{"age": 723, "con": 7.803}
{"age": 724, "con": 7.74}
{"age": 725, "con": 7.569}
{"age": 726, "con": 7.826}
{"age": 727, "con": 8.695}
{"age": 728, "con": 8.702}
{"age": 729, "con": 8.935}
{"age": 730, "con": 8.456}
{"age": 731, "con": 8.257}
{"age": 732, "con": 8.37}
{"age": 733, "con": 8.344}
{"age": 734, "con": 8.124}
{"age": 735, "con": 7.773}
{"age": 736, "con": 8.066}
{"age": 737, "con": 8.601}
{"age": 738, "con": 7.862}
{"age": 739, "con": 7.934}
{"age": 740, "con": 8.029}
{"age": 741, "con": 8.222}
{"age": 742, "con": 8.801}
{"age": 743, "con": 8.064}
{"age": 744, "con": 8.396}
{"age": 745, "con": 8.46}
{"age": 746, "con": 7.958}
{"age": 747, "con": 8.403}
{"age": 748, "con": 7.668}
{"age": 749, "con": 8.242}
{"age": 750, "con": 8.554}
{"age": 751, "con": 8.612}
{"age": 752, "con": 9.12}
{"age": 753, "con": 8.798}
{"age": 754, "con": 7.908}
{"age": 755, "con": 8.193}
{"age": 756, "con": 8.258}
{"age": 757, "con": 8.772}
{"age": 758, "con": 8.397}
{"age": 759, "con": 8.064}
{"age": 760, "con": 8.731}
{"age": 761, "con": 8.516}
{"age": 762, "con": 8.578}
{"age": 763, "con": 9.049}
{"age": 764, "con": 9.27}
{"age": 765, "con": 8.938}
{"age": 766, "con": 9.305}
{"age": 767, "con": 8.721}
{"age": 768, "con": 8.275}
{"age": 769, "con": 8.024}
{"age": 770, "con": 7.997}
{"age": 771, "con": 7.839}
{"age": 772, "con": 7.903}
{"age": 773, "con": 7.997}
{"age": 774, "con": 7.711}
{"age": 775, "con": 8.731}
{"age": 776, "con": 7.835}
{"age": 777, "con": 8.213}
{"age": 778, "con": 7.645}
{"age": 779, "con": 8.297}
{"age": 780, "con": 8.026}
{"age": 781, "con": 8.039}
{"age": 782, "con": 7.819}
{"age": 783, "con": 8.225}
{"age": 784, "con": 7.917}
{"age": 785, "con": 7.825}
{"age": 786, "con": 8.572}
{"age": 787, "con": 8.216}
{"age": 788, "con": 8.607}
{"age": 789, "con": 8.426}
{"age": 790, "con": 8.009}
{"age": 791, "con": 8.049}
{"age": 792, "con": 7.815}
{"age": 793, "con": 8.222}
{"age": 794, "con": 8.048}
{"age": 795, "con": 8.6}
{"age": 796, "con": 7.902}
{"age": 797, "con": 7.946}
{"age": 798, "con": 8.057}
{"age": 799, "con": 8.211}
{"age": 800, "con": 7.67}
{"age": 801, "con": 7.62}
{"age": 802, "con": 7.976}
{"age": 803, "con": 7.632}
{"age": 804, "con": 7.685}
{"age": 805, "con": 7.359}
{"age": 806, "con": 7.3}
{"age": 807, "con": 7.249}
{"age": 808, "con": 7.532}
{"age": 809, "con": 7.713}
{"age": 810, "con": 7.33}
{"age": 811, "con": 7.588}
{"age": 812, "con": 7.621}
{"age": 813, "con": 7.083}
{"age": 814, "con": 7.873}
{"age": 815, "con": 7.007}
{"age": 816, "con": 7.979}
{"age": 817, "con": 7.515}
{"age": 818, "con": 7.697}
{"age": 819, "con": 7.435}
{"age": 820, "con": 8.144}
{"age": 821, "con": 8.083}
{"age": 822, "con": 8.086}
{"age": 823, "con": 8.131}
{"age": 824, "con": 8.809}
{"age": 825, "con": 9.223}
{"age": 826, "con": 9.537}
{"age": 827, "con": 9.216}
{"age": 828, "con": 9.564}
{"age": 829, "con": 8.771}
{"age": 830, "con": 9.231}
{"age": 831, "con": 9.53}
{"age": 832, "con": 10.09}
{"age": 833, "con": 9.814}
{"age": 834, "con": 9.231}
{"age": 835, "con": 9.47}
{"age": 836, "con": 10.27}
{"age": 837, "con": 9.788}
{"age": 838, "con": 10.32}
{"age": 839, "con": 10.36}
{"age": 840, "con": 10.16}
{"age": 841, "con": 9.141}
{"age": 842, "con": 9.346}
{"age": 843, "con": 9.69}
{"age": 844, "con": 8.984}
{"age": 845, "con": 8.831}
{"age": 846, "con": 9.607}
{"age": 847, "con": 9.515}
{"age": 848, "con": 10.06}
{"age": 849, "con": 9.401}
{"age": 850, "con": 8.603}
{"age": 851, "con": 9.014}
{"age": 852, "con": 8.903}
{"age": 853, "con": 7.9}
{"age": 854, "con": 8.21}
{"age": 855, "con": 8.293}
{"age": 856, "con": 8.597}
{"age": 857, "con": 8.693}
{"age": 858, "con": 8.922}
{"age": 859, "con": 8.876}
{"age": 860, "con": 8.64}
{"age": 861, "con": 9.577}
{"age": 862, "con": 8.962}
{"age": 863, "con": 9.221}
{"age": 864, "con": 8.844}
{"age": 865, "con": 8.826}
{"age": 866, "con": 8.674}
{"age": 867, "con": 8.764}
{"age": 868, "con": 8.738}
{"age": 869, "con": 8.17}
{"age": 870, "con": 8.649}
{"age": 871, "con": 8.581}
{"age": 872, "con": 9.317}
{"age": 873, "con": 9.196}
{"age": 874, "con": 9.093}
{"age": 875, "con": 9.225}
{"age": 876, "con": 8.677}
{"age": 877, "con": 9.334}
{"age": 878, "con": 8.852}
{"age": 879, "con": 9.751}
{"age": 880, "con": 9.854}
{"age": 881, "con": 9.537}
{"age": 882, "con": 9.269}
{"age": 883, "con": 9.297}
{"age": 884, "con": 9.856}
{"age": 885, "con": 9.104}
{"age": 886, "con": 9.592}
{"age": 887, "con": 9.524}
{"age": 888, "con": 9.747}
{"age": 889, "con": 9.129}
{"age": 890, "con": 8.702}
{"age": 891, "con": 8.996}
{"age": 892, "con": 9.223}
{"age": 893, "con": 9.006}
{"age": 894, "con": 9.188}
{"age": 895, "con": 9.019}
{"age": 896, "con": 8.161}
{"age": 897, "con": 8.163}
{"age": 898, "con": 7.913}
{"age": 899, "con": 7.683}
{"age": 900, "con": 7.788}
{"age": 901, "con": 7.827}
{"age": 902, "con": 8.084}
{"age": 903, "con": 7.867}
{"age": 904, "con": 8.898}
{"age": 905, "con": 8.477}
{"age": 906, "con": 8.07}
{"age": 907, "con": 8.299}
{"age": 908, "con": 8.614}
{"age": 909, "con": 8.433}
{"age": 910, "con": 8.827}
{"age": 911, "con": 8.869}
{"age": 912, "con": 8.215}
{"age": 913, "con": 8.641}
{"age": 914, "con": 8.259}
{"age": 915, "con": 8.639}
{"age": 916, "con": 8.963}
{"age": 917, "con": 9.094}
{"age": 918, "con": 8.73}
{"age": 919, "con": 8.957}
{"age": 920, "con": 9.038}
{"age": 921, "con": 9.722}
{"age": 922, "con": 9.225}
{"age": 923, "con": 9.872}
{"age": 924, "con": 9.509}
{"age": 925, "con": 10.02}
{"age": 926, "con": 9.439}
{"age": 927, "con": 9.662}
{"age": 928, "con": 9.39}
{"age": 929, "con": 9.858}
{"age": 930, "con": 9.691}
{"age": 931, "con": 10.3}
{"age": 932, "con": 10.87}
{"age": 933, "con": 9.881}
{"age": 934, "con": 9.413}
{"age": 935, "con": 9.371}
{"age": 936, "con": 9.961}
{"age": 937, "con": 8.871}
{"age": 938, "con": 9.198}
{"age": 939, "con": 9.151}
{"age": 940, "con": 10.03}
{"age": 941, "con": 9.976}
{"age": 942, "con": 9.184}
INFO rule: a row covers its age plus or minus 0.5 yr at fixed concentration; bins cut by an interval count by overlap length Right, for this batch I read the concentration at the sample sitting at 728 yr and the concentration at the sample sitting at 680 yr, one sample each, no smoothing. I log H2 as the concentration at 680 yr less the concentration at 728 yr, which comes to -2.8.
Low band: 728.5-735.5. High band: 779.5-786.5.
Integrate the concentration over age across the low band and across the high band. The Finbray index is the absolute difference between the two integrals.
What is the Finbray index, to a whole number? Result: 2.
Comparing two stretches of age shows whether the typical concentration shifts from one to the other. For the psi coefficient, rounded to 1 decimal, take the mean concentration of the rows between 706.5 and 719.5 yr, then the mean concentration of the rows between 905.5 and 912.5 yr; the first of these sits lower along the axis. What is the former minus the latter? -1.2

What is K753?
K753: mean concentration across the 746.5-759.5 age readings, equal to 8.4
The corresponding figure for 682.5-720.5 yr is 6.7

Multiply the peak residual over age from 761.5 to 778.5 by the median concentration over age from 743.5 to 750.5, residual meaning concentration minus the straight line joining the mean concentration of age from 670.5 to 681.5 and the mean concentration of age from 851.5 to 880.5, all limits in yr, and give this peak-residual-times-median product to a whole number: 16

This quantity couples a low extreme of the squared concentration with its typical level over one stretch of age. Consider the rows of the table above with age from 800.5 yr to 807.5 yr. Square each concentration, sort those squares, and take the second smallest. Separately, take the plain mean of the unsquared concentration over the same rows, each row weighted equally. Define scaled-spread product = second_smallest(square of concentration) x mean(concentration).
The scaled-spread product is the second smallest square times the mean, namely 402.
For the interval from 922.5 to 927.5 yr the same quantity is 877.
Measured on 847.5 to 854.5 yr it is 598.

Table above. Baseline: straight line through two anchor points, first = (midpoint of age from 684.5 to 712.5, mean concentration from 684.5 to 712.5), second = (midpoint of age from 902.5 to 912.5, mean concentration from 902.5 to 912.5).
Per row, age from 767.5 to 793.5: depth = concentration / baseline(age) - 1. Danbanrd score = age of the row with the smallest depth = 778 yr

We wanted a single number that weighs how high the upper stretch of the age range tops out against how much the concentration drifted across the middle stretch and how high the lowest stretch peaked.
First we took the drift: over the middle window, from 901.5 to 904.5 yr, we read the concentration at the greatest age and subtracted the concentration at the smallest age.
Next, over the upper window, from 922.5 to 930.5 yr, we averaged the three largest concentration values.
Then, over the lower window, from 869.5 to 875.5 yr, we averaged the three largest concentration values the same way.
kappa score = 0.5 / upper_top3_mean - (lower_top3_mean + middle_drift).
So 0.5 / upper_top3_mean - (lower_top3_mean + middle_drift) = -10.0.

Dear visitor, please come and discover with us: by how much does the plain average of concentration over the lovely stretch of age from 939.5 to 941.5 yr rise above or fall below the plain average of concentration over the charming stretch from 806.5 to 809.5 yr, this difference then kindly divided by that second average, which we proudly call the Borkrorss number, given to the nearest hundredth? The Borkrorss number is 0.33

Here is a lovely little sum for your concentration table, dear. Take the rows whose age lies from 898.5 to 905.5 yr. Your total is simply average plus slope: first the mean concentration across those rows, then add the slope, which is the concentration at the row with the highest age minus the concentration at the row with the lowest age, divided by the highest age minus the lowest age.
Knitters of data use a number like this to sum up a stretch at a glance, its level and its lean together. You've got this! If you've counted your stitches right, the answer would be 8.2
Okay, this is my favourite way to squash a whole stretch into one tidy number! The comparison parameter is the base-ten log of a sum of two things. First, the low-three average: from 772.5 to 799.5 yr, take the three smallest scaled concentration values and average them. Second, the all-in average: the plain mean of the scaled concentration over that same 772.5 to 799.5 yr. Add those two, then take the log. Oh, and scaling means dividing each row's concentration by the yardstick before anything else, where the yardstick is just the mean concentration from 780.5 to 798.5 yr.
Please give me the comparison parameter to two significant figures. 0.29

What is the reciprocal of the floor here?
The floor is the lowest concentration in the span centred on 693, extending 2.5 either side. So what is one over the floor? 0.16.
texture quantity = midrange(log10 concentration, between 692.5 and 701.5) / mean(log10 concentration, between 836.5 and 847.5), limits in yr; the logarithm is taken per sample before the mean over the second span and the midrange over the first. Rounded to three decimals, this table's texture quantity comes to 0.811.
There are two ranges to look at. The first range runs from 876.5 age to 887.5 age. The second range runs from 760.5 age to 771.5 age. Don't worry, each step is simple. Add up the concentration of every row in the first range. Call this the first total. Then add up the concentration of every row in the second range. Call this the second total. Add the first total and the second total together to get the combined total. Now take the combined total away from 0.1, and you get -198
